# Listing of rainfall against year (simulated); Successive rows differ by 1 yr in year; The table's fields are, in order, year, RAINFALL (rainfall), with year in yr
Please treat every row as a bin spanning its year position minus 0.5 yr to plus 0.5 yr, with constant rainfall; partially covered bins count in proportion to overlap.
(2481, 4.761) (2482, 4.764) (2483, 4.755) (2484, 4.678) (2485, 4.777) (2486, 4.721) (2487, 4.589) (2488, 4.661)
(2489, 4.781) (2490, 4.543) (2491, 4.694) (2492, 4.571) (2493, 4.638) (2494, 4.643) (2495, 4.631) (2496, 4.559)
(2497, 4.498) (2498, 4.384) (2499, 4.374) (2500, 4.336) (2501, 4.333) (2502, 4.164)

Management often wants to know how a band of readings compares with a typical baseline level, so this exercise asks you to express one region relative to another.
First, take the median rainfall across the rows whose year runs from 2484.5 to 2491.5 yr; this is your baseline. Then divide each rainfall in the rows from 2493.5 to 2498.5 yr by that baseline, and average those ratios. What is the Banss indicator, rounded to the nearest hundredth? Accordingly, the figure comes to 0.97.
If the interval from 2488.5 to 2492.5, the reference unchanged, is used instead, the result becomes 0.99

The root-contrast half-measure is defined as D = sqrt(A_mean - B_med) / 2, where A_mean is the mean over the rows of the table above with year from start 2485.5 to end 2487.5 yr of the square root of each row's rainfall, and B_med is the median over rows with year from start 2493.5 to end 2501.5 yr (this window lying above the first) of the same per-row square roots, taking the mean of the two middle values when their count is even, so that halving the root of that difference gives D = 0.112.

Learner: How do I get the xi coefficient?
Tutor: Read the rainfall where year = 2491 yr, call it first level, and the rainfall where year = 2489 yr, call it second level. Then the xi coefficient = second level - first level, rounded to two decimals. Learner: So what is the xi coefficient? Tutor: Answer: 0.09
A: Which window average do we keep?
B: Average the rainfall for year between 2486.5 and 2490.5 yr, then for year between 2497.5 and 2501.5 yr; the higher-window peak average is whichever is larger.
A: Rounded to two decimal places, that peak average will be 4.64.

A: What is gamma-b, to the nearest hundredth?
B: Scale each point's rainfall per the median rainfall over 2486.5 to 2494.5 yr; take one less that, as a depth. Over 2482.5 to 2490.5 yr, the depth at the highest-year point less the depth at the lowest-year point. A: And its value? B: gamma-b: 0.05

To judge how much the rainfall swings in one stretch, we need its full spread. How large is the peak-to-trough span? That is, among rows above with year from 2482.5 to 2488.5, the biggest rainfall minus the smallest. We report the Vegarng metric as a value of 0.188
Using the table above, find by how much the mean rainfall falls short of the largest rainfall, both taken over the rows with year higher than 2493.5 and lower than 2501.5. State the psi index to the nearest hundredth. 0.17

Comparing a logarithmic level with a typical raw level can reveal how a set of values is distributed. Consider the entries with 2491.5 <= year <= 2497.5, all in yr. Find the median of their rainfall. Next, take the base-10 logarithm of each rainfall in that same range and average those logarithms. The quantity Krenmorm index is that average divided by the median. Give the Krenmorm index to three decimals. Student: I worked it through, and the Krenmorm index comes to 0.144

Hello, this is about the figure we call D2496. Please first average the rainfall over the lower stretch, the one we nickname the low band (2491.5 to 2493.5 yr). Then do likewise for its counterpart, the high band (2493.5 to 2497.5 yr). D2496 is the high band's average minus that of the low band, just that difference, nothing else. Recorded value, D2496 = -0.022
